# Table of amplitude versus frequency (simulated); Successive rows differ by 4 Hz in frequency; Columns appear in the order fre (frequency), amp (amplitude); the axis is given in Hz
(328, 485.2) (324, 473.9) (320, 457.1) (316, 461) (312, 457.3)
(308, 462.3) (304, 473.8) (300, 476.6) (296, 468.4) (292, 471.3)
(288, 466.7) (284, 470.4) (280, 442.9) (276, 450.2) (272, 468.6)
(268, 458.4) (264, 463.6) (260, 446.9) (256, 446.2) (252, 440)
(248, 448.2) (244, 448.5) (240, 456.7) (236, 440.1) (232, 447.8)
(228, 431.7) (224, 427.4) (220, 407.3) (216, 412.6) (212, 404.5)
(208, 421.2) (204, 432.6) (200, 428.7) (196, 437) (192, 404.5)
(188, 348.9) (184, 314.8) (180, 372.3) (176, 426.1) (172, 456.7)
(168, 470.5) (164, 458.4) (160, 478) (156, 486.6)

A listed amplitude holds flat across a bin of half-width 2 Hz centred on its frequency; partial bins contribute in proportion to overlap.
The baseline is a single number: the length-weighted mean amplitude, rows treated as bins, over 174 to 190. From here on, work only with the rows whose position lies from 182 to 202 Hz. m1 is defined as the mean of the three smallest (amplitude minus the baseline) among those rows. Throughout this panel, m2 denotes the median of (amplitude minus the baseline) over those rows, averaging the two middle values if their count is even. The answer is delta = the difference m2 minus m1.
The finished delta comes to 48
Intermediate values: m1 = -9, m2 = 39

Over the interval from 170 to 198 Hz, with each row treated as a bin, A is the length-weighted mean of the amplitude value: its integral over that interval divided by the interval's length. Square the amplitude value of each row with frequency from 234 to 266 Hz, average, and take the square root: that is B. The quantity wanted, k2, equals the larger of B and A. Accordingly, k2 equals 449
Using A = 394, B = 449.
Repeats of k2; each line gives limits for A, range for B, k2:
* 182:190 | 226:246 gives 445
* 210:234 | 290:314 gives 468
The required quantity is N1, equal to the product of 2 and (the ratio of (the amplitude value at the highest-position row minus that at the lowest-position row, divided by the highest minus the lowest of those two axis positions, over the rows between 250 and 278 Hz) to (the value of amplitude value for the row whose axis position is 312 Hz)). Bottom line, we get 0.002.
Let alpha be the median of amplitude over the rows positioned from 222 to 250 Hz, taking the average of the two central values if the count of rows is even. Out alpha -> 448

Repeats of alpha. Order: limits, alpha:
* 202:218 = 417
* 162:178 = 458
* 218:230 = 427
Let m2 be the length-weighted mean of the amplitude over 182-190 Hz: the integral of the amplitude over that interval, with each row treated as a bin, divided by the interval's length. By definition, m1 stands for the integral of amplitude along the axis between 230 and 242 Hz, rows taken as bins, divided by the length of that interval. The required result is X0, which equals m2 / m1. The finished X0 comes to 0.74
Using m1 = 448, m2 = 332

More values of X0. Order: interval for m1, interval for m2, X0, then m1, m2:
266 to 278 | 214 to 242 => 0.94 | 459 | 432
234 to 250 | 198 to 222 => 0.93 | 448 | 418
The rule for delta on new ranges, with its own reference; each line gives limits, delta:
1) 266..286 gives 8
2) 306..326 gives 3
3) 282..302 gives 2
